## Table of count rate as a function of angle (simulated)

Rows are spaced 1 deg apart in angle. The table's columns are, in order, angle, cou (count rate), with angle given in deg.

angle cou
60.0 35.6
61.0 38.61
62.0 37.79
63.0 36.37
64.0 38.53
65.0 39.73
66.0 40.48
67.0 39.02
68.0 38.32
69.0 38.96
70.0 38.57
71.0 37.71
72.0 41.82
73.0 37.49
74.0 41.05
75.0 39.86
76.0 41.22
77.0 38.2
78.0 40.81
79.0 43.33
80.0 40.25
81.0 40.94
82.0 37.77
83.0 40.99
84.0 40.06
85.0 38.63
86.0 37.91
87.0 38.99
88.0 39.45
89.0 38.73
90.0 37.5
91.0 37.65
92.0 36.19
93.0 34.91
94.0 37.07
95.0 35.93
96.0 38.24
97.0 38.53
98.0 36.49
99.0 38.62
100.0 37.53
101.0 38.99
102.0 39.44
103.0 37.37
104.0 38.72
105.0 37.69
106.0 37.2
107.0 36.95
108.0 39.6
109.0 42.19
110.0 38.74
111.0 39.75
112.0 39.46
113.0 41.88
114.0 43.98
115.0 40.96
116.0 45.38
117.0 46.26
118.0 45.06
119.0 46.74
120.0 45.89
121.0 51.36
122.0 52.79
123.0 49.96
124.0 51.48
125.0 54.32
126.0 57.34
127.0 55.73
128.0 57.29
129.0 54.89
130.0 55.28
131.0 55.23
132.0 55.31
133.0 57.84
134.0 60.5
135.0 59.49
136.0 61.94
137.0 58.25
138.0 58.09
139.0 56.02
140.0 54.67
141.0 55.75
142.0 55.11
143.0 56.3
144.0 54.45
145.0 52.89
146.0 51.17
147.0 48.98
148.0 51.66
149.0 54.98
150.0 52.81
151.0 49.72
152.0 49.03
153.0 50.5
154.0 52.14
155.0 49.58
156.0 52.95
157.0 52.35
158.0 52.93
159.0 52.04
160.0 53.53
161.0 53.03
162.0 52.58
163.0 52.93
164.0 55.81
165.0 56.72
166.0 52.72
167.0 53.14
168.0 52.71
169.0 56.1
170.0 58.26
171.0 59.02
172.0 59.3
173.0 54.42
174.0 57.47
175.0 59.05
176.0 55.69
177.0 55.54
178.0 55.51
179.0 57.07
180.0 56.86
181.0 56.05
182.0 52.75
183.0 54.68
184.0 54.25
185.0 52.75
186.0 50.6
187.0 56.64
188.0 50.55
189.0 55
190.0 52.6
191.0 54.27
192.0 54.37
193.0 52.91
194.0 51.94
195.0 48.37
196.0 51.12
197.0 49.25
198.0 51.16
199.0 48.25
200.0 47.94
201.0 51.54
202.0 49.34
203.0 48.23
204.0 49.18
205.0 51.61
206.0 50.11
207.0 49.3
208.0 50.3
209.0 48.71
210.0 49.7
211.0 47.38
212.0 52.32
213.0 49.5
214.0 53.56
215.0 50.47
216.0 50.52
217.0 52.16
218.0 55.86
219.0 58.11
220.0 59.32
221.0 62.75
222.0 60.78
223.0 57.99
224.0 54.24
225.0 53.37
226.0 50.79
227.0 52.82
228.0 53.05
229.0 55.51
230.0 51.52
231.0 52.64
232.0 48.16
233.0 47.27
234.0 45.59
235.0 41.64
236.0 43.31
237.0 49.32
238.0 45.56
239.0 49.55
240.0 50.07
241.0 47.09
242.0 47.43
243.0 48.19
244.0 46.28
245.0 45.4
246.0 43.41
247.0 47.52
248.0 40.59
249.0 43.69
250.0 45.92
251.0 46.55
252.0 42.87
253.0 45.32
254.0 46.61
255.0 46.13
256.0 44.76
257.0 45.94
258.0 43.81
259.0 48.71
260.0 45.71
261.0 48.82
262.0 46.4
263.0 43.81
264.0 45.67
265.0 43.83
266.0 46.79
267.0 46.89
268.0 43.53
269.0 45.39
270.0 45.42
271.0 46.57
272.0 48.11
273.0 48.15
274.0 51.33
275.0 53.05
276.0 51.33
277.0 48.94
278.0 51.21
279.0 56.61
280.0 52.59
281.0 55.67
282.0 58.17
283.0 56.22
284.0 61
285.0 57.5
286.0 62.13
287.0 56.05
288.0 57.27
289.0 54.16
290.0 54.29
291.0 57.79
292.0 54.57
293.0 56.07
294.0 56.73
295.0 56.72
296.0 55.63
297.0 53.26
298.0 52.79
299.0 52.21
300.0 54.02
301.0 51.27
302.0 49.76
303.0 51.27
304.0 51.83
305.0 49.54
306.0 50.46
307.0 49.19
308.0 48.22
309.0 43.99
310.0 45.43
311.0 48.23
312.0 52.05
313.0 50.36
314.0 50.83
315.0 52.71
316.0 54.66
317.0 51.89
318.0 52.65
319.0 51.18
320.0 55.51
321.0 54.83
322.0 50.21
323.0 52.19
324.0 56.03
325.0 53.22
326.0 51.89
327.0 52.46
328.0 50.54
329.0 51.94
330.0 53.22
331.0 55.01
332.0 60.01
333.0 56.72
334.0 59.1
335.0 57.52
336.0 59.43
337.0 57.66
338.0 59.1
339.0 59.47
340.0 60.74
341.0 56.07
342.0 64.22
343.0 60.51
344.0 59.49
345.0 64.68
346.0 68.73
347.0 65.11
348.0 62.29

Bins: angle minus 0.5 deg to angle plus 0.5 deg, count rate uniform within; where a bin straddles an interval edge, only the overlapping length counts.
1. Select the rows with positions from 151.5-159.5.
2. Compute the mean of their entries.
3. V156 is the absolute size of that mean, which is 51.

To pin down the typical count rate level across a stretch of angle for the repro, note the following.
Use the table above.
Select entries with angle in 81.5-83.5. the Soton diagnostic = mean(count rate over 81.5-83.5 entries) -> 39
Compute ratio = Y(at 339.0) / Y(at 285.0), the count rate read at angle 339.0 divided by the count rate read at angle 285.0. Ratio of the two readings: 1.03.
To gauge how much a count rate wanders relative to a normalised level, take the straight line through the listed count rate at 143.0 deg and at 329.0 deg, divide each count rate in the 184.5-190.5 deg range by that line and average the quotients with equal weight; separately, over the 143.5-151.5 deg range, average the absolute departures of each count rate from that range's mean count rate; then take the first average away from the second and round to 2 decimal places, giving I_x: 0.74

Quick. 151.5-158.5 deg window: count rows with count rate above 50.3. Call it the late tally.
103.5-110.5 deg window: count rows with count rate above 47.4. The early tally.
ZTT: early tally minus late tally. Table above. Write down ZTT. -5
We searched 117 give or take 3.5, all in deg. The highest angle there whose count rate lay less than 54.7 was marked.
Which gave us 120.0 deg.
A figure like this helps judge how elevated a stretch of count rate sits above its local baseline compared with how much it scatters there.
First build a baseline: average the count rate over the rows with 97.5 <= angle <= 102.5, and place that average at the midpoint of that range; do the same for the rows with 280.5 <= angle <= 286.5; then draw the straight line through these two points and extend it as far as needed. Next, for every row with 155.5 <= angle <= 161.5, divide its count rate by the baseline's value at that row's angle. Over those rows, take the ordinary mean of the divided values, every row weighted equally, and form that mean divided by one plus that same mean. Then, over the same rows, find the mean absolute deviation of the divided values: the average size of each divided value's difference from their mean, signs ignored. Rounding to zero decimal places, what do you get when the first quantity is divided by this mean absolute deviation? 61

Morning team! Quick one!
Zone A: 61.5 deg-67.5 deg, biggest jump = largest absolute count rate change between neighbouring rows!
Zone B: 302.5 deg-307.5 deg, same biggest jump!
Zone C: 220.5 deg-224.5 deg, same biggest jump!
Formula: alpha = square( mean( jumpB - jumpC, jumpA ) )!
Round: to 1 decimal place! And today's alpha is 0.1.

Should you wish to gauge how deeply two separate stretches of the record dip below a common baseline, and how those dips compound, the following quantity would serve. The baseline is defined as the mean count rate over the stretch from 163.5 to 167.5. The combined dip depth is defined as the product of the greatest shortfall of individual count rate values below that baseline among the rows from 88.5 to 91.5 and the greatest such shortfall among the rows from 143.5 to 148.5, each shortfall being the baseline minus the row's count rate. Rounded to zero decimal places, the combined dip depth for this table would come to 96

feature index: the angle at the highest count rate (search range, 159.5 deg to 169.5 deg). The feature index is 165.0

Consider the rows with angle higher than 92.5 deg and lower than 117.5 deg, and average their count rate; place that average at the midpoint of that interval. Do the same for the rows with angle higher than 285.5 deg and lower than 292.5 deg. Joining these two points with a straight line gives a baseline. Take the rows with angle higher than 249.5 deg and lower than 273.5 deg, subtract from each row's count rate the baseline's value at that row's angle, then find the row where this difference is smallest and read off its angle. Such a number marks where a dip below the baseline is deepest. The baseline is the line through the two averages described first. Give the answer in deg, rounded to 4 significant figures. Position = 268.0 deg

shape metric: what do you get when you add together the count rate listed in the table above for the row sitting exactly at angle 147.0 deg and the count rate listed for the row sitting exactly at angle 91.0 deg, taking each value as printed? 87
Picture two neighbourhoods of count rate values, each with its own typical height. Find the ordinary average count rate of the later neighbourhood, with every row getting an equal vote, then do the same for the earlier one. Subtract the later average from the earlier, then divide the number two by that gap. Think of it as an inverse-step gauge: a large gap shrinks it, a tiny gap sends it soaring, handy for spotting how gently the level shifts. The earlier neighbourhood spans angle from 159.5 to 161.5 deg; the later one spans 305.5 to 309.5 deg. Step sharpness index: 0.4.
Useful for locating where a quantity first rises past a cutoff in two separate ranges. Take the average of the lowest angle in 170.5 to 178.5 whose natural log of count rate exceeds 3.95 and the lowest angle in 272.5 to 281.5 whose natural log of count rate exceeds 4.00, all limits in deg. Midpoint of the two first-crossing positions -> 225.0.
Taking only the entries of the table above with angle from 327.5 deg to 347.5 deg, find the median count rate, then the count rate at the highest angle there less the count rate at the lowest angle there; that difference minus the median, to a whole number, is -45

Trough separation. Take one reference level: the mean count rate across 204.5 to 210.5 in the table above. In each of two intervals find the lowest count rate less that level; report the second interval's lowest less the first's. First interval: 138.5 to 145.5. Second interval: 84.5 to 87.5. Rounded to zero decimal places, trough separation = -15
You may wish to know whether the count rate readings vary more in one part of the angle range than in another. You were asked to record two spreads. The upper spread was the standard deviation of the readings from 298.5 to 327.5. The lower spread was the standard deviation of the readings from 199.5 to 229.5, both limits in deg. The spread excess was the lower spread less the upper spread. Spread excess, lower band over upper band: 1.3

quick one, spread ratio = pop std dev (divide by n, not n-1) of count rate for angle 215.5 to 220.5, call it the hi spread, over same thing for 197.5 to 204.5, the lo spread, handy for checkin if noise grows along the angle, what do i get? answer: 2.5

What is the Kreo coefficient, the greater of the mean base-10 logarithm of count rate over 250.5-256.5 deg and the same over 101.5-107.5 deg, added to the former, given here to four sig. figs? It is 3.313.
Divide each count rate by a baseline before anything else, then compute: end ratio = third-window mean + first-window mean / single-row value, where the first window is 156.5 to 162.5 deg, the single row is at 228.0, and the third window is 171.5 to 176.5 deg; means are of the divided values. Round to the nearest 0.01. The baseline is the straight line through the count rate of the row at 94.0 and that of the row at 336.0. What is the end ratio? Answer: 2.43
